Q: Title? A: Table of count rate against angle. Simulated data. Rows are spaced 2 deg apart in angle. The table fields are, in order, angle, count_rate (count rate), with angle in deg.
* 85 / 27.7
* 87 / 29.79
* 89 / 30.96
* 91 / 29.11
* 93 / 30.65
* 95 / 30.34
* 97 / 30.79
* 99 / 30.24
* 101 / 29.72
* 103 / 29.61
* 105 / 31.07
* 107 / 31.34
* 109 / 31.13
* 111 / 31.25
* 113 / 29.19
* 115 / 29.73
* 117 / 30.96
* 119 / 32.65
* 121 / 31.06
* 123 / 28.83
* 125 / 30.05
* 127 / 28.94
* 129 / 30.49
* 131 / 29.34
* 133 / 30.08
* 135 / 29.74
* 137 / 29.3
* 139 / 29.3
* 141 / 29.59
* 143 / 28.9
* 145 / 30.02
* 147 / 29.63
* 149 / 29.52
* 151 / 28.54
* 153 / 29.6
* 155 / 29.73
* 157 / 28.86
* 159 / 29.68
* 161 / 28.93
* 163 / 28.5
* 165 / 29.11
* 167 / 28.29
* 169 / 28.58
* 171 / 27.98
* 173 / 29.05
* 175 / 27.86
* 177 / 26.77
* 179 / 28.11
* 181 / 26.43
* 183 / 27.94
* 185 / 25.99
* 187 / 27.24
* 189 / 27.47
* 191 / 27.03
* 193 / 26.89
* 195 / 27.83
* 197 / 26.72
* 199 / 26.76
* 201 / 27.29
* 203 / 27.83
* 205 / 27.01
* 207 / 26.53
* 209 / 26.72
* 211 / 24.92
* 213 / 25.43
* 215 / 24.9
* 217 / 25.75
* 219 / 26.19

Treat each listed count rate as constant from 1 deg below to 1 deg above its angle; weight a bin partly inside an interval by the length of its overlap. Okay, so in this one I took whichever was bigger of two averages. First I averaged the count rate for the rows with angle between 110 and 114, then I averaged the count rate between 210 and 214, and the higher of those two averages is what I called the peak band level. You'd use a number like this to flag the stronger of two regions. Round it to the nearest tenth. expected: 30.2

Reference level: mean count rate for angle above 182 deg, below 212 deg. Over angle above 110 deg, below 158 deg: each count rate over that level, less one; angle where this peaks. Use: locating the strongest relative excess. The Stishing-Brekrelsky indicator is 119 deg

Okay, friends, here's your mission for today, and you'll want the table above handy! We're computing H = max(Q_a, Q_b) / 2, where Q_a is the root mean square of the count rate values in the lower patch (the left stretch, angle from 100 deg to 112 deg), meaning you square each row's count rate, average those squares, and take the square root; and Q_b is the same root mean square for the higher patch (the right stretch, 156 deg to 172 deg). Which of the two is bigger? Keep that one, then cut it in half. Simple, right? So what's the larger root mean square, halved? 15.3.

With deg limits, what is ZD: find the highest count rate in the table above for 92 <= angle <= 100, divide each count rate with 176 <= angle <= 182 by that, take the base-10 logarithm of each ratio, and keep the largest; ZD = -0.040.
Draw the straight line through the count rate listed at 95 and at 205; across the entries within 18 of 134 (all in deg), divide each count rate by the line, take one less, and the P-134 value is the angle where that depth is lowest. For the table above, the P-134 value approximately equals 123 deg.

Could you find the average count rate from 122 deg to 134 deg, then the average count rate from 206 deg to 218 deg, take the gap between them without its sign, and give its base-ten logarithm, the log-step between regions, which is 0.6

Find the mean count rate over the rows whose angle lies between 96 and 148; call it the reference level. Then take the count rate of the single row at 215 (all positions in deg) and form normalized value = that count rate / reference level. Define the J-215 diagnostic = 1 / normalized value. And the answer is 1.209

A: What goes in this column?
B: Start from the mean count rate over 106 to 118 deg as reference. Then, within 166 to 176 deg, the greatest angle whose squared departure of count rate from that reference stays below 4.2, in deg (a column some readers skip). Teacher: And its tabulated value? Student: 173 deg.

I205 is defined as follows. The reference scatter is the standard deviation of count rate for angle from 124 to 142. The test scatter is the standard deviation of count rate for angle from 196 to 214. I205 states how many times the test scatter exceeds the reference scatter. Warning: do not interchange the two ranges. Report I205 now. 1.83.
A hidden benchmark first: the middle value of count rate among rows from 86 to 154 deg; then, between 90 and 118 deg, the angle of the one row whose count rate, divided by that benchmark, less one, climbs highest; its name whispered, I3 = 107 deg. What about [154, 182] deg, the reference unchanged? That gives 155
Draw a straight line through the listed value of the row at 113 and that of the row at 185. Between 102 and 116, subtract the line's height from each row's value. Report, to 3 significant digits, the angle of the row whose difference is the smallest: 103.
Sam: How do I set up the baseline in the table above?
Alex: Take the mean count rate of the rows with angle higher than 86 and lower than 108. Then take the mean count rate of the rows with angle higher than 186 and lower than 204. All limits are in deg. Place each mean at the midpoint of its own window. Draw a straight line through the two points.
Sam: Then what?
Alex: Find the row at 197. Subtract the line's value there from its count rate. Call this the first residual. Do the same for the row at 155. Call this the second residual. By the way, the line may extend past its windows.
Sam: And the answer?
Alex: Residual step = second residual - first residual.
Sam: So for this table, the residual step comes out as 1.7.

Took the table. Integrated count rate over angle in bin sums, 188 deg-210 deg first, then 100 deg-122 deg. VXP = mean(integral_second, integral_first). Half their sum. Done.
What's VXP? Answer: 636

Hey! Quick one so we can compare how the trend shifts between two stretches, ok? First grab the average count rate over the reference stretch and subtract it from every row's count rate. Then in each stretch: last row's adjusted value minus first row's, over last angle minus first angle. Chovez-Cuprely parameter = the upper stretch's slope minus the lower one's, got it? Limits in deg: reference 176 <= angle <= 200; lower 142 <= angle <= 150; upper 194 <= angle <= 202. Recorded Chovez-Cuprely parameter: -0.19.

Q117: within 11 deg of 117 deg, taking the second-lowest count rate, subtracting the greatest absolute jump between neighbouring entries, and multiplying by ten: 267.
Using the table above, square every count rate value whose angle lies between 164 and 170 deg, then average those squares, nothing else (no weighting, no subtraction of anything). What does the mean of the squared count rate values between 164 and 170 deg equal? 822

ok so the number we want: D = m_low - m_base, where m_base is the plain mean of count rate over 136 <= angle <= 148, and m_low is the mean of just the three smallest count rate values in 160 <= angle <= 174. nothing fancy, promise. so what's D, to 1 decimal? -1.2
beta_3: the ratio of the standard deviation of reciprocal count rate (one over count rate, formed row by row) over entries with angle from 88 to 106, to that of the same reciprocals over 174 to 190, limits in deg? 0.7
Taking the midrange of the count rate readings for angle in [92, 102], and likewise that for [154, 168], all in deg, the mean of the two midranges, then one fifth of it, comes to 5.9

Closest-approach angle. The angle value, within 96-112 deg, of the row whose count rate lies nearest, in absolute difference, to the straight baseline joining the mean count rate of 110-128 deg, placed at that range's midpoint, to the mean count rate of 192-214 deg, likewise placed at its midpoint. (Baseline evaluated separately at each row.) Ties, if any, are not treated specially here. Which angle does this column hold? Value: 105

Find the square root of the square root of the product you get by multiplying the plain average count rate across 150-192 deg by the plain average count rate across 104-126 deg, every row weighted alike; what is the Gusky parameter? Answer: 5.42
